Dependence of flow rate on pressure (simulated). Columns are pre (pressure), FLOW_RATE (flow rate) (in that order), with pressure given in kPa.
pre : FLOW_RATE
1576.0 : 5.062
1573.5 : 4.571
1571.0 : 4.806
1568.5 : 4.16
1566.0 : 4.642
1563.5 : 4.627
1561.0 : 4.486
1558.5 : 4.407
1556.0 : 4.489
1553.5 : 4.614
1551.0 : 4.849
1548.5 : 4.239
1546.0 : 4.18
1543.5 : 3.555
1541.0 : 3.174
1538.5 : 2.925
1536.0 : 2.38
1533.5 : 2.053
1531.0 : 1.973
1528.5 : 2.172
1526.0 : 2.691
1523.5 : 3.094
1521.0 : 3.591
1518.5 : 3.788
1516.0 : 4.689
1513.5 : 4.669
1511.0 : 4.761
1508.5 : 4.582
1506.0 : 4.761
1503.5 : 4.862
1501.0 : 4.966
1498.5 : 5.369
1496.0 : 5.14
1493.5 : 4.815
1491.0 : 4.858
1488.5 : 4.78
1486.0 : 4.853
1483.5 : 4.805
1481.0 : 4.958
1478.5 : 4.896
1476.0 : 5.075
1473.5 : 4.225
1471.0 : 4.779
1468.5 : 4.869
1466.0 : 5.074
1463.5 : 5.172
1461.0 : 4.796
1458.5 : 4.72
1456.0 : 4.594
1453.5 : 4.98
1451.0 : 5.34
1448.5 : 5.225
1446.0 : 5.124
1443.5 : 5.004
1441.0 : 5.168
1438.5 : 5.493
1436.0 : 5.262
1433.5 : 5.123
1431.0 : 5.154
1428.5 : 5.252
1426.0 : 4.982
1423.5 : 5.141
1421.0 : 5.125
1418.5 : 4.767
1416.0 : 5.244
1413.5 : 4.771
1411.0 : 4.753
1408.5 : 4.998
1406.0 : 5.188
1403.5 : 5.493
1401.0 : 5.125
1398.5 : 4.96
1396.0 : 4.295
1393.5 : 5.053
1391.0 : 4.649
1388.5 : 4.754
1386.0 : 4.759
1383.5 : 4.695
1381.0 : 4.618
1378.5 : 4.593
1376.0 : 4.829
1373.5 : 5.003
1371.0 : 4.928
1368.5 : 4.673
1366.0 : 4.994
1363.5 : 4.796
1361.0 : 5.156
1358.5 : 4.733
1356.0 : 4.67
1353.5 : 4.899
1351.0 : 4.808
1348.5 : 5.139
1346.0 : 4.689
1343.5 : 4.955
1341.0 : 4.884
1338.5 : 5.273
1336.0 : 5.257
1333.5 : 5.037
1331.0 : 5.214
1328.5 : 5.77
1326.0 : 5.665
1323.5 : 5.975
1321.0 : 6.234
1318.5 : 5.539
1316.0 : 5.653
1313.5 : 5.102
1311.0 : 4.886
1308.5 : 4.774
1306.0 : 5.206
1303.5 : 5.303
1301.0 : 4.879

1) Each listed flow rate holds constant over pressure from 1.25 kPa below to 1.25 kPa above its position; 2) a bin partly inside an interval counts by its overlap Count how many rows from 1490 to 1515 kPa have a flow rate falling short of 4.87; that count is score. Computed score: 7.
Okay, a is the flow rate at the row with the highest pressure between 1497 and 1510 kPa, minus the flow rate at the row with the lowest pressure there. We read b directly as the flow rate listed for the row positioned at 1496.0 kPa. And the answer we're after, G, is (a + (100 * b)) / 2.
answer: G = 257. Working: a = -0.8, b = 5.14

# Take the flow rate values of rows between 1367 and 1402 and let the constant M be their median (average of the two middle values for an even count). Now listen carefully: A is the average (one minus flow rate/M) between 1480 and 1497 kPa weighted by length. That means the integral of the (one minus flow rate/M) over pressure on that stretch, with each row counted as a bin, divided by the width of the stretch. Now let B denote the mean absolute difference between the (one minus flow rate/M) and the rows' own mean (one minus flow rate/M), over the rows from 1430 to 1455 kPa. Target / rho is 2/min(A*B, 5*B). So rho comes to -3152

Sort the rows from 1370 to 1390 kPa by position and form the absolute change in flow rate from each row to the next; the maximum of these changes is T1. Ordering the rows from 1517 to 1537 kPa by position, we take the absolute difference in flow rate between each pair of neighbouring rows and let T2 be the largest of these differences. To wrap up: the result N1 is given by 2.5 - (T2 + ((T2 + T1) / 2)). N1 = 1.60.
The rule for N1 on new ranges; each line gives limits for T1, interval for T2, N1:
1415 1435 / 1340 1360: 1.59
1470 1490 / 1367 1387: 1.69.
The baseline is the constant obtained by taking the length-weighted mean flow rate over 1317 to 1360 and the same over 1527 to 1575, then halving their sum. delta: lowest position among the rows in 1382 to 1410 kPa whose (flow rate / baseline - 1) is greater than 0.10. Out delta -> 1393.5 kPa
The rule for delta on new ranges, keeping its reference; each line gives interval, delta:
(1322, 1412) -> 1323.5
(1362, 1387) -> 1366.0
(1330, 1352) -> 1331.0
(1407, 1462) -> 1408.5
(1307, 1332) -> 1313.5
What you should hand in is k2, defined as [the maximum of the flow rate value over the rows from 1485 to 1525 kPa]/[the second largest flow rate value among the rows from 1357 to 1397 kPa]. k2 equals 1.06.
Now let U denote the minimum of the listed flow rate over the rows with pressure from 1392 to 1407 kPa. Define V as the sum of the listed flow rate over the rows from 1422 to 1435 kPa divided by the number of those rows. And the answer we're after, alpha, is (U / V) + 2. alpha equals 2.84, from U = 4.295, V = 5.13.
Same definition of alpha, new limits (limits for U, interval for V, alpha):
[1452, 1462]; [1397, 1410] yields 2.89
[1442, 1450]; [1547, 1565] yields 3.10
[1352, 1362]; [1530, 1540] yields 4.00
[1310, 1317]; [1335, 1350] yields 2.97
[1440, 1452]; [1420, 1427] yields 2.98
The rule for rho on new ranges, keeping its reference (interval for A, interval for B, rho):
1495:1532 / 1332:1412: 342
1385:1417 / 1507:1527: -388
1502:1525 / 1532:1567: 128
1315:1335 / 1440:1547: -66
